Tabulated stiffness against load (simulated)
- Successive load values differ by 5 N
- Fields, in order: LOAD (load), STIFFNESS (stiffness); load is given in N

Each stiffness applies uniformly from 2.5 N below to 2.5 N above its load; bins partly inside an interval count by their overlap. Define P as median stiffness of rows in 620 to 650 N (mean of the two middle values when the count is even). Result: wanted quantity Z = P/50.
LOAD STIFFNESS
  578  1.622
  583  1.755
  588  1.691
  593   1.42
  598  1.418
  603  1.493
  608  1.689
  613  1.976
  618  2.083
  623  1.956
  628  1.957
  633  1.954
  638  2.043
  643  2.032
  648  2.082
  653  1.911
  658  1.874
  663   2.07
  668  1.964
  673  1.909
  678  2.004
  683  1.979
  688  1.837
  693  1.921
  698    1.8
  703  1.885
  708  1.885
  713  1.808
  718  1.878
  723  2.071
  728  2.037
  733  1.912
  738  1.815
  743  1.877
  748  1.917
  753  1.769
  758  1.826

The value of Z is 0.0399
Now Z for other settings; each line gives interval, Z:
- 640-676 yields 0.0393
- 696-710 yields 0.0377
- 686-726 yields 0.0376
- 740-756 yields 0.0375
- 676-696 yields 0.0390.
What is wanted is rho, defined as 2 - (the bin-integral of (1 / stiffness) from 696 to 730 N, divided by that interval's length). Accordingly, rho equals 1.47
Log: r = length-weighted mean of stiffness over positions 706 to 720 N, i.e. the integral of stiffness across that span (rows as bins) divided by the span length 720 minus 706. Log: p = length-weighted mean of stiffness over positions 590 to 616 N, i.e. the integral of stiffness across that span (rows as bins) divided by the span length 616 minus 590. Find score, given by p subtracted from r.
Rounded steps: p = 1.61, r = 1.86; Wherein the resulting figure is 0.24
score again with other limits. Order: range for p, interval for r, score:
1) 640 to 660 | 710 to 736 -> -0.04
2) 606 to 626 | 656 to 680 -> 0.03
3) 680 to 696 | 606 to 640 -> 0.04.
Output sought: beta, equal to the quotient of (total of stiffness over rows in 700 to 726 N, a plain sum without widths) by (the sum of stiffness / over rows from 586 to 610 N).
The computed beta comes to 1.24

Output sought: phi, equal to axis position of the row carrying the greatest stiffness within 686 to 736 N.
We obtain 723 N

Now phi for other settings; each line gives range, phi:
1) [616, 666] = 618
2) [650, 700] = 663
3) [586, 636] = 618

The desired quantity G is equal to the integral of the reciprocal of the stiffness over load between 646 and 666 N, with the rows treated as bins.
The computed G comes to 10.1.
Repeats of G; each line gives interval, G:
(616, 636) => 10.1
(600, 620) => 11.4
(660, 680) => 10.1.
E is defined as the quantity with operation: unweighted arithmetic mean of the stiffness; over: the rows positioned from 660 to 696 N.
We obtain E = 1.95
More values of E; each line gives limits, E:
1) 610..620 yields 2.03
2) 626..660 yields 1.98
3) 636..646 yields 2.04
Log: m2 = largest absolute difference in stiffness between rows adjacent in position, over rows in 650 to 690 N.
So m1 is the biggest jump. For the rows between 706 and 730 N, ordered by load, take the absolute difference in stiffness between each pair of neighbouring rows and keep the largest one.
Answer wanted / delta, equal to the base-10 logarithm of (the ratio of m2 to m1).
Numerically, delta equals 0.01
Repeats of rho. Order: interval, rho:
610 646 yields 1.50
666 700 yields 1.48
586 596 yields 1.35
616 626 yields 1.50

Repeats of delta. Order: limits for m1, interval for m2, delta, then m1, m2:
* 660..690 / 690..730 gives 0.13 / 0.14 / 0.193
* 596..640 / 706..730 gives -0.17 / 0.29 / 0.193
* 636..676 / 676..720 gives -0.14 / 0.20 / 0.142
